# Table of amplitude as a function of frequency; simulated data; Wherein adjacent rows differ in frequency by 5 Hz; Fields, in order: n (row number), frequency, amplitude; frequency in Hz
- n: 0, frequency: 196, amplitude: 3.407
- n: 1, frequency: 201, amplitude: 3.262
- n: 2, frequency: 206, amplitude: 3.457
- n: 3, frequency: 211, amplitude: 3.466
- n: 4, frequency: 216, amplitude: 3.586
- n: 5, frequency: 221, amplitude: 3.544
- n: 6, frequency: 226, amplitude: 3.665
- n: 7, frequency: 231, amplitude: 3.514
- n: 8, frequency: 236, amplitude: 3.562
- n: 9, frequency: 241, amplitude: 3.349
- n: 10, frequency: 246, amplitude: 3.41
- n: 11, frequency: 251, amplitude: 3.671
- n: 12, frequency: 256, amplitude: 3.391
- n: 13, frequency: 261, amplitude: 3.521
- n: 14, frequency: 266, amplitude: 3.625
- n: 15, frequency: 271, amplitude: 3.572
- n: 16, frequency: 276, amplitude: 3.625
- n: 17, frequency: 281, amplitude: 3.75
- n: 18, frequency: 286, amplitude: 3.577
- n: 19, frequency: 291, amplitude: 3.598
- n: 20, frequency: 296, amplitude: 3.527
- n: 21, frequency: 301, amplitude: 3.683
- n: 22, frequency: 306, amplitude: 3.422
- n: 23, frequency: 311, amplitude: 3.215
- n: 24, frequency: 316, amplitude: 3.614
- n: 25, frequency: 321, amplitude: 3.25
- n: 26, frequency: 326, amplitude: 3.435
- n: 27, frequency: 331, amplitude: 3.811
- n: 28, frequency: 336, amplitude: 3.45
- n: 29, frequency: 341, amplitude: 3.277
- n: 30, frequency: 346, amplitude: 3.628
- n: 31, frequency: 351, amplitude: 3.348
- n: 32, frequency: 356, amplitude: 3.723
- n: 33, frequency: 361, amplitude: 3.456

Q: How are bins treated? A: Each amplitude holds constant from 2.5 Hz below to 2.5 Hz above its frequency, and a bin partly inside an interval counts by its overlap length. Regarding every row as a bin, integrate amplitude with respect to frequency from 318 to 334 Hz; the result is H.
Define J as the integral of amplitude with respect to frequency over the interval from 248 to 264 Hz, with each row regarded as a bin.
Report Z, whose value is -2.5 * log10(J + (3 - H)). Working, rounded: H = 56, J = 56.4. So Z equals -1.3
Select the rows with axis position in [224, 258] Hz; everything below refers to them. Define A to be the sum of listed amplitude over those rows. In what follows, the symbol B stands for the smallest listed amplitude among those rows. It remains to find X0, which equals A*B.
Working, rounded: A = 25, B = 3.349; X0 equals 82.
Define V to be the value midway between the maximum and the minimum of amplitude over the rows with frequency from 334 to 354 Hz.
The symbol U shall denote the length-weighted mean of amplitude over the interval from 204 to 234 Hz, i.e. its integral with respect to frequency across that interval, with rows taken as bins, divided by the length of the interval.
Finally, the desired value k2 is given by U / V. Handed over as 1.03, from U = 3.54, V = 3.45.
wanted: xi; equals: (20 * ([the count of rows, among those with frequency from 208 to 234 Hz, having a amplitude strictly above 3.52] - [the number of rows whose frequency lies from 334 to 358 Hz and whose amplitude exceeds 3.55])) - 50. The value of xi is -30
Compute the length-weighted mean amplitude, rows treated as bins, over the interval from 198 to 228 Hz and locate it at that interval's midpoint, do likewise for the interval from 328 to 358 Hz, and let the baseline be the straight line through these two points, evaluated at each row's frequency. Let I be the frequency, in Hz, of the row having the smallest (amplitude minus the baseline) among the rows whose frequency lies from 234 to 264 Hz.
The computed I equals 241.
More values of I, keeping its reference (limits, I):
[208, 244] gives 241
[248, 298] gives 256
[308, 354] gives 311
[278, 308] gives 306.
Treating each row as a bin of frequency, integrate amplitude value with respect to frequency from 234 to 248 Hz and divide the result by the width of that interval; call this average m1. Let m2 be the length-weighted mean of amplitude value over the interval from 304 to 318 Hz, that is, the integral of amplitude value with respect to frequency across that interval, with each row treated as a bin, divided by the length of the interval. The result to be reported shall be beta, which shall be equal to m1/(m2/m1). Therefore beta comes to 3.5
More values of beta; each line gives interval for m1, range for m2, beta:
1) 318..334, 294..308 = 3.5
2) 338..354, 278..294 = 3.2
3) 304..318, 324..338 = 3.3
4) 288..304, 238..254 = 3.7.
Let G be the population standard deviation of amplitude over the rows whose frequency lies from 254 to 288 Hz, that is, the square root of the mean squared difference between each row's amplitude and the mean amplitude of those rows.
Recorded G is 0.10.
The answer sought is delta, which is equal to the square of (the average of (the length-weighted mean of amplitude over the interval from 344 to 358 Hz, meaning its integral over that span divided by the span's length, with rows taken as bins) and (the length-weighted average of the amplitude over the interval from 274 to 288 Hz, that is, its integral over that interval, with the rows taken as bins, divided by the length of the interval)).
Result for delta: 13.0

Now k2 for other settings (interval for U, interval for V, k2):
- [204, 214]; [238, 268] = 0.99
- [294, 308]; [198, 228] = 1.02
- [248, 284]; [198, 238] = 1.04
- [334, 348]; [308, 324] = 1.01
